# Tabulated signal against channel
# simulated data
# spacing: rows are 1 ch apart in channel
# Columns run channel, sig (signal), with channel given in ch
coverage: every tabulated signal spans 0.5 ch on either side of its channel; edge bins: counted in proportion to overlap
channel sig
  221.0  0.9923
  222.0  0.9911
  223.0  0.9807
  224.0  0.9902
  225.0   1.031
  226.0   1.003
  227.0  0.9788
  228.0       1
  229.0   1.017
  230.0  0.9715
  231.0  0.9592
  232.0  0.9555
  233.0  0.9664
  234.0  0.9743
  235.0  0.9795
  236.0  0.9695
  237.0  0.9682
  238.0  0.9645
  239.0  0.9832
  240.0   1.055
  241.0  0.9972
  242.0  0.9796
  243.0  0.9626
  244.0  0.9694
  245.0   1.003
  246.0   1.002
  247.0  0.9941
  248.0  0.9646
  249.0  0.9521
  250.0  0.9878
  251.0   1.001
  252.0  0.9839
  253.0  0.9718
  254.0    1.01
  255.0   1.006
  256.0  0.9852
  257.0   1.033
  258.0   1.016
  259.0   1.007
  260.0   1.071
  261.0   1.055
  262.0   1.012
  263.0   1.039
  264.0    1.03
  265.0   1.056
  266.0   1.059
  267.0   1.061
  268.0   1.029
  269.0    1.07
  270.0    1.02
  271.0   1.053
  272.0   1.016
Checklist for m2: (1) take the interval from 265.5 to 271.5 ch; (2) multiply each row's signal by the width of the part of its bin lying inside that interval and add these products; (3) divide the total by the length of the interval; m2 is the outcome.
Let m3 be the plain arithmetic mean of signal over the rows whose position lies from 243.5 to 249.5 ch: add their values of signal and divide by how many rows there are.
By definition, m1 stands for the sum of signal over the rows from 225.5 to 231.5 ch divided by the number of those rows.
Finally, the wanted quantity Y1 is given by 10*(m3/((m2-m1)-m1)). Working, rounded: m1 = 0.988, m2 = 1.05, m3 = 0.98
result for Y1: -10.6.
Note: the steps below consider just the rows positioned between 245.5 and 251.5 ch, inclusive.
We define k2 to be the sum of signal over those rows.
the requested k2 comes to 5.9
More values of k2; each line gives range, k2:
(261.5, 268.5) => 7.3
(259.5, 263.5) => 4.2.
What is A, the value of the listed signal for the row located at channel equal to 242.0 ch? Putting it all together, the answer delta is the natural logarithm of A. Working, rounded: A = 0.9796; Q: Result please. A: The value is -0.02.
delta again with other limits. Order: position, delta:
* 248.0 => -0.04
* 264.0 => 0.03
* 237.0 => -0.03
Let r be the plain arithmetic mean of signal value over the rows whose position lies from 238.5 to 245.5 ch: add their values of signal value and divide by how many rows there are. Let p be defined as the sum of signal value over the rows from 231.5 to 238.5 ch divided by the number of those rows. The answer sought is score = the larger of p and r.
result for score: 0.99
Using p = 0.97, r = 0.99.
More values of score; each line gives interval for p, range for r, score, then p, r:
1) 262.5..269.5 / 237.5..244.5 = 1.05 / 1.05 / 0.99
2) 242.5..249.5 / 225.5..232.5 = 0.98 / 0.98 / 0.98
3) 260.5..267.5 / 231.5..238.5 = 1.04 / 1.04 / 0.97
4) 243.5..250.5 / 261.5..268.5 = 1.04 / 0.98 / 1.04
